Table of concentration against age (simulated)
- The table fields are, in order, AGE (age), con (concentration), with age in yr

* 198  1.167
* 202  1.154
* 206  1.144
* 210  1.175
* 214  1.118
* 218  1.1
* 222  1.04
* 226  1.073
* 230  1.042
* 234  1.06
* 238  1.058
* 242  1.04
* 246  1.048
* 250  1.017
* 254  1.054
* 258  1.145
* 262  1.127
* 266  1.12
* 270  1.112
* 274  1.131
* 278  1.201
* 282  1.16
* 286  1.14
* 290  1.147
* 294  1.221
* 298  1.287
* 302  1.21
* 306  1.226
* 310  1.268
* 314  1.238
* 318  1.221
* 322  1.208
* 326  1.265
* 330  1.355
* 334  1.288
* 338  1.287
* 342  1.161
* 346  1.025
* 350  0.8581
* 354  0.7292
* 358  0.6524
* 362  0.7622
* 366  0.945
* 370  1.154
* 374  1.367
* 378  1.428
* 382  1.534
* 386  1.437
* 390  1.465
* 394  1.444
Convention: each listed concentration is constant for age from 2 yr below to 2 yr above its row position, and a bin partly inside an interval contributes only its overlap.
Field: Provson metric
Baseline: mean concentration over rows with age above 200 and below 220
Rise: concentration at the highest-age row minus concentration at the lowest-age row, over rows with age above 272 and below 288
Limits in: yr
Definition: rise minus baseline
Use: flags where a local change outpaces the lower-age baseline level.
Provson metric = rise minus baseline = -1.13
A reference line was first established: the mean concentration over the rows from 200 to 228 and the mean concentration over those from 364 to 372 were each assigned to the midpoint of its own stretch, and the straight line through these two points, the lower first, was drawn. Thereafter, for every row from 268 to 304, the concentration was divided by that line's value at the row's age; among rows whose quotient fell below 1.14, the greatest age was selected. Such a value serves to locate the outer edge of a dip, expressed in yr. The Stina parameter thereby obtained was 302 yr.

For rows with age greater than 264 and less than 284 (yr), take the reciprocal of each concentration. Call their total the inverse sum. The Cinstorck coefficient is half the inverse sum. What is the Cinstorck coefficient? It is 2.19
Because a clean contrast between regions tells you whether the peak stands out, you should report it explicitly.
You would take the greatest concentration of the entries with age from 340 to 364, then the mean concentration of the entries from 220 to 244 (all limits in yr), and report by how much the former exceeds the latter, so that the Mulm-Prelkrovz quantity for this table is 0.11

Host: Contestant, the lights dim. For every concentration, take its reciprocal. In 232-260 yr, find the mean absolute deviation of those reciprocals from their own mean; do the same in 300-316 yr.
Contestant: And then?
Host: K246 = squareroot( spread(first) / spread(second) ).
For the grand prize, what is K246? 1.3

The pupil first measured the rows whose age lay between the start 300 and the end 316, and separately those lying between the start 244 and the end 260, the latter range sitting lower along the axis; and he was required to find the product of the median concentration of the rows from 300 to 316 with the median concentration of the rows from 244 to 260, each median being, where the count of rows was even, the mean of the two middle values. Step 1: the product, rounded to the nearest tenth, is 1.3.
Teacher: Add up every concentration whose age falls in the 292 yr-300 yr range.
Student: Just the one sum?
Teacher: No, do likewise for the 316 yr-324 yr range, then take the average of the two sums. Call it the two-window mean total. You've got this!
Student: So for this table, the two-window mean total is 2.5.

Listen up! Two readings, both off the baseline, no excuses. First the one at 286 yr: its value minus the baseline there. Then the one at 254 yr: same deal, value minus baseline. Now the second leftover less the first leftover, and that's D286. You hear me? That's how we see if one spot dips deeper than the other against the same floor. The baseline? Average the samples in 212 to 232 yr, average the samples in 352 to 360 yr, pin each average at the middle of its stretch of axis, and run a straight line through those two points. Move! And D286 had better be -0.18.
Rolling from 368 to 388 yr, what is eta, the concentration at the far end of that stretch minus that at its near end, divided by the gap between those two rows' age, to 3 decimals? 0.018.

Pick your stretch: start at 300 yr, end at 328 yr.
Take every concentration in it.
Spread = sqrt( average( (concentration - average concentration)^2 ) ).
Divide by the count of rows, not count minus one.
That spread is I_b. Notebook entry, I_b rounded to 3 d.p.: 0.023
